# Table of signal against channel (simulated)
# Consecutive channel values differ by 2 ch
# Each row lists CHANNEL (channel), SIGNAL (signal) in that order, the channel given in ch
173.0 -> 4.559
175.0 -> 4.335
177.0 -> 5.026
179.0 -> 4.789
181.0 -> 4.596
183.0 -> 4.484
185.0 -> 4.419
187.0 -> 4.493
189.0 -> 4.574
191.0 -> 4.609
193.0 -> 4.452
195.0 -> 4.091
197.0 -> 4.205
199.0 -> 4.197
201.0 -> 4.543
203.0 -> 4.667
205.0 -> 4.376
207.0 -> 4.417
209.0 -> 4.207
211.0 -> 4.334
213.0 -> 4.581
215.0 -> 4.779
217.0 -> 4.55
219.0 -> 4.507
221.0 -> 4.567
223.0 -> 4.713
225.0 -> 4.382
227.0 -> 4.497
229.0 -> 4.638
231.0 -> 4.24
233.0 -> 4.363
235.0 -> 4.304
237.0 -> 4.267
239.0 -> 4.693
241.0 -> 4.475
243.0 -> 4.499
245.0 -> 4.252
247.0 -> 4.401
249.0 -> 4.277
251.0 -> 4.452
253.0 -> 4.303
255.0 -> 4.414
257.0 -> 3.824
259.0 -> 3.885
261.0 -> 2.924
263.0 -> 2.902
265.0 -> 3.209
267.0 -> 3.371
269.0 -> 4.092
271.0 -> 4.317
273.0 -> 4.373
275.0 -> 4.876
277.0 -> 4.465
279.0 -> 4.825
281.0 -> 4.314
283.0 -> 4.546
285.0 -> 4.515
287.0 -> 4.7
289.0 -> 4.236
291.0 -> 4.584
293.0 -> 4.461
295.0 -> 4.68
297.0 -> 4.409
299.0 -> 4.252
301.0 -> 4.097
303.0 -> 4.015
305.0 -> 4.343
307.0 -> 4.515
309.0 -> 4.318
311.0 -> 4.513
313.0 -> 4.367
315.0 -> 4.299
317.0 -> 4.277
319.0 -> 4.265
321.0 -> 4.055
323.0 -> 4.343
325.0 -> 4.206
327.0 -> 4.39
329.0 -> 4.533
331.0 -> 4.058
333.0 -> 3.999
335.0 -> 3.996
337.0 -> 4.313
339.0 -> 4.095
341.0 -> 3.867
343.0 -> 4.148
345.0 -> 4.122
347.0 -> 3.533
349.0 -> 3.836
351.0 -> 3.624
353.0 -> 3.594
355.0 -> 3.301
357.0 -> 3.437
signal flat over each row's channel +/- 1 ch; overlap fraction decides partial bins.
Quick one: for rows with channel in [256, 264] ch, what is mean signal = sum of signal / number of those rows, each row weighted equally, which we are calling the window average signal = 3.4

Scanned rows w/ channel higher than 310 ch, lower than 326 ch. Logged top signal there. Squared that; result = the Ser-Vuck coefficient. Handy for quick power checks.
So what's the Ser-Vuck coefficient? 20.4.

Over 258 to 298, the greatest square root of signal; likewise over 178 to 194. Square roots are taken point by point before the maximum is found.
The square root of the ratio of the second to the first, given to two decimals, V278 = 1.00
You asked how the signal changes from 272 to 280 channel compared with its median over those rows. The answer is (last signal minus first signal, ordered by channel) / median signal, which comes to 0.10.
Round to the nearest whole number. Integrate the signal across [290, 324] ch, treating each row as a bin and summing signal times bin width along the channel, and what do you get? 148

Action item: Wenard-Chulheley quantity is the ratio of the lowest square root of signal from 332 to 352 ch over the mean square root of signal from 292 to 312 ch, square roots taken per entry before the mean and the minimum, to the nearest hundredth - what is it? 0.90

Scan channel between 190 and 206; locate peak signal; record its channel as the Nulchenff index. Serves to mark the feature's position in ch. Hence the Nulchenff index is 203.0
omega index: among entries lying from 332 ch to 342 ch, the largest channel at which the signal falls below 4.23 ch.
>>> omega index 341.0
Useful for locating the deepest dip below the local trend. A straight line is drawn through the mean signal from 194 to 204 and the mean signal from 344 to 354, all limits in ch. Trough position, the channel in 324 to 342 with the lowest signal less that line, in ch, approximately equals 341.0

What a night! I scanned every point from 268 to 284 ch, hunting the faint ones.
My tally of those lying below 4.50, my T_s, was 5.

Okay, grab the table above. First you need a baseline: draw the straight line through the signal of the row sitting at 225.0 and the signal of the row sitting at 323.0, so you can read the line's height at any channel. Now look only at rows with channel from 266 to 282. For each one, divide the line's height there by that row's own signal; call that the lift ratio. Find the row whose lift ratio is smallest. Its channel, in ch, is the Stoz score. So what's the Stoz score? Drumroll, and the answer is 275.0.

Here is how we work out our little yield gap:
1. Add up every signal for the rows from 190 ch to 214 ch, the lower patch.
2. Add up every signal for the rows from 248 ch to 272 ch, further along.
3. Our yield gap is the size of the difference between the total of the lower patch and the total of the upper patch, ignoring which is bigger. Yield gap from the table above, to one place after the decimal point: 6.7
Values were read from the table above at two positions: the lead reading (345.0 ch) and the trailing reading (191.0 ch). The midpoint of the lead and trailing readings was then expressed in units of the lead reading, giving 1.06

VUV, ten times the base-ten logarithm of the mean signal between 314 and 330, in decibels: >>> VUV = 6.33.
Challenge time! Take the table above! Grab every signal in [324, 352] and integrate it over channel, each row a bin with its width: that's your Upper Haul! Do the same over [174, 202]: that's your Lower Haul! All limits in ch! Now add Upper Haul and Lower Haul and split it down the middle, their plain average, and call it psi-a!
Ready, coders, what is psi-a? 120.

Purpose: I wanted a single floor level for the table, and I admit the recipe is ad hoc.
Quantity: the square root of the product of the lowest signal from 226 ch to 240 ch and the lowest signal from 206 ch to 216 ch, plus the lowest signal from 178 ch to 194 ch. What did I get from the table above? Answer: 8.6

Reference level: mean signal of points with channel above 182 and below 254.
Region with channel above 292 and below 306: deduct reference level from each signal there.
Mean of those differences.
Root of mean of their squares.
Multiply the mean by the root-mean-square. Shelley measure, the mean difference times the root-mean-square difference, -0.028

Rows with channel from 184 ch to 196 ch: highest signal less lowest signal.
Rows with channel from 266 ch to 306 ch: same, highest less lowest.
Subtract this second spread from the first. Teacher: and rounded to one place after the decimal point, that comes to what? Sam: -1.0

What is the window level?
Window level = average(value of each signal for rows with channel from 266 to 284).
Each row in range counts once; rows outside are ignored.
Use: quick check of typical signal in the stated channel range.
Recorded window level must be 4.35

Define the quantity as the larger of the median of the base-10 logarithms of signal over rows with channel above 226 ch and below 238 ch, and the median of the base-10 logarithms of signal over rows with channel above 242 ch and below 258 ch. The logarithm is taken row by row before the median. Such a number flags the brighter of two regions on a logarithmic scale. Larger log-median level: 0.639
